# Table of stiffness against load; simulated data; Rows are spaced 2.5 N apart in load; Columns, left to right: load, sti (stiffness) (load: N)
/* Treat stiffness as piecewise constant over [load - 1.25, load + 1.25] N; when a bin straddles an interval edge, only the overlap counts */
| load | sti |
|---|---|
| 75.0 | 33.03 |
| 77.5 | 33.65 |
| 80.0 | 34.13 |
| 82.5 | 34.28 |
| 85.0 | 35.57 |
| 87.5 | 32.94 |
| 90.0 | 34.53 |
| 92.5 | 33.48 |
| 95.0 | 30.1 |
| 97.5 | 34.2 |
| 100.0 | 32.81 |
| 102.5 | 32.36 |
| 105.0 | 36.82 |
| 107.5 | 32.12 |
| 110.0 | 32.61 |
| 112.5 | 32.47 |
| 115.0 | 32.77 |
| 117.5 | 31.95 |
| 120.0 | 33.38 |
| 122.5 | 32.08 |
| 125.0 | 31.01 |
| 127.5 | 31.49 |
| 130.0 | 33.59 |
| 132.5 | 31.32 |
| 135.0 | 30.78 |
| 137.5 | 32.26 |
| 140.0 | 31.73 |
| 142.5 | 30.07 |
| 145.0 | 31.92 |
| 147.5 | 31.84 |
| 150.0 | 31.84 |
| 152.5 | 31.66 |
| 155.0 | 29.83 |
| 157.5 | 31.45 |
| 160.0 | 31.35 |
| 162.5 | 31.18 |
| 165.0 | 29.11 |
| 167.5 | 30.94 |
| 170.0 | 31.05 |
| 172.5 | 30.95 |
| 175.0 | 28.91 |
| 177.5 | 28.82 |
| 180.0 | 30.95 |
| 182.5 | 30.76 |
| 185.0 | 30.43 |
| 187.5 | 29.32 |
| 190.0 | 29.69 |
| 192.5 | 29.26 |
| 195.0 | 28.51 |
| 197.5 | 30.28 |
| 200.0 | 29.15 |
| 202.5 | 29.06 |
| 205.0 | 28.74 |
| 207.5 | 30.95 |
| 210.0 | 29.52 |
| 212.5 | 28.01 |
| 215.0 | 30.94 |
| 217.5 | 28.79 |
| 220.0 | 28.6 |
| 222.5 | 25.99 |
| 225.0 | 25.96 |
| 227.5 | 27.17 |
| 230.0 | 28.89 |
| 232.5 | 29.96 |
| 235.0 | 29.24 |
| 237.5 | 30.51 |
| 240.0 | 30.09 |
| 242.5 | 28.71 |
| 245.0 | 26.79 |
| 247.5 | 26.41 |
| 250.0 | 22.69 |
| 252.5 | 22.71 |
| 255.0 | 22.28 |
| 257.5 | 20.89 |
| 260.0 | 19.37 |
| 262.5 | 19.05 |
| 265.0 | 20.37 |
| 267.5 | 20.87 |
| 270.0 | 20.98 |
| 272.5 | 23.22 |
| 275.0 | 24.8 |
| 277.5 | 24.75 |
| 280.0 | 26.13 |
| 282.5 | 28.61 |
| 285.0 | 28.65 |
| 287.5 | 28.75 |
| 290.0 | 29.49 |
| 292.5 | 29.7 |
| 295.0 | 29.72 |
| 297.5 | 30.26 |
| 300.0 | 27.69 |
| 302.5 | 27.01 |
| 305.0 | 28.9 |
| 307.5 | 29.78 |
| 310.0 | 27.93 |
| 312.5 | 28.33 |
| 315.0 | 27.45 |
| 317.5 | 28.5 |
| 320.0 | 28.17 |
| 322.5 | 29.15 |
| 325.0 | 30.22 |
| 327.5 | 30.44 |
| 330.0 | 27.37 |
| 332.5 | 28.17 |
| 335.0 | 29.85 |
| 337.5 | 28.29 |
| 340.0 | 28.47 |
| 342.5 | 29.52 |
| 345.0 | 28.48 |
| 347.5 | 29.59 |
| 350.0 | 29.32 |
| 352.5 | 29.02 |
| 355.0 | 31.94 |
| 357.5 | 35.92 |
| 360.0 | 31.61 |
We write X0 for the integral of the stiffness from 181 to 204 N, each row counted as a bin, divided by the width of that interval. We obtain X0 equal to 29.6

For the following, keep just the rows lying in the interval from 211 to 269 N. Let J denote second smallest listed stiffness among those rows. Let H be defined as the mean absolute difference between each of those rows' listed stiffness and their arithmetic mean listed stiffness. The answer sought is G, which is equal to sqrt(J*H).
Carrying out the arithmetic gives 8.1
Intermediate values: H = 3.35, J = 19.37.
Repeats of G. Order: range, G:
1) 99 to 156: 5.1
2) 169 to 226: 5.3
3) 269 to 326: 6.3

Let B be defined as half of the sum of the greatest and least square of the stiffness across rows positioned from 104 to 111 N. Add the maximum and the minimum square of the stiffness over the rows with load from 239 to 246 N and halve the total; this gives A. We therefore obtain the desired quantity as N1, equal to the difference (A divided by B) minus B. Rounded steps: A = 812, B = 1194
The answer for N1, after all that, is -1193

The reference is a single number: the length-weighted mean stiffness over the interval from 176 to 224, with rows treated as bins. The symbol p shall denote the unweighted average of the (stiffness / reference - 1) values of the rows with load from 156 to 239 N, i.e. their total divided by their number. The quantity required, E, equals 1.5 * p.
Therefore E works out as 0.01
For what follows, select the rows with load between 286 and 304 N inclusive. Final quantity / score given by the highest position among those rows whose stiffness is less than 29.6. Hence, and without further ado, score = 302.5 N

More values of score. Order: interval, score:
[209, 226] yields 225.0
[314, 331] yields 330.0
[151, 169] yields 165.0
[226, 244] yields 242.5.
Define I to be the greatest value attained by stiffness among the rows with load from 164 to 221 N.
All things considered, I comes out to 31.05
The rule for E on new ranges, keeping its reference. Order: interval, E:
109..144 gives 0.13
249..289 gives -0.30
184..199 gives 0.01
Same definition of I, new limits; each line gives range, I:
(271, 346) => 30.44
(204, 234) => 30.95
